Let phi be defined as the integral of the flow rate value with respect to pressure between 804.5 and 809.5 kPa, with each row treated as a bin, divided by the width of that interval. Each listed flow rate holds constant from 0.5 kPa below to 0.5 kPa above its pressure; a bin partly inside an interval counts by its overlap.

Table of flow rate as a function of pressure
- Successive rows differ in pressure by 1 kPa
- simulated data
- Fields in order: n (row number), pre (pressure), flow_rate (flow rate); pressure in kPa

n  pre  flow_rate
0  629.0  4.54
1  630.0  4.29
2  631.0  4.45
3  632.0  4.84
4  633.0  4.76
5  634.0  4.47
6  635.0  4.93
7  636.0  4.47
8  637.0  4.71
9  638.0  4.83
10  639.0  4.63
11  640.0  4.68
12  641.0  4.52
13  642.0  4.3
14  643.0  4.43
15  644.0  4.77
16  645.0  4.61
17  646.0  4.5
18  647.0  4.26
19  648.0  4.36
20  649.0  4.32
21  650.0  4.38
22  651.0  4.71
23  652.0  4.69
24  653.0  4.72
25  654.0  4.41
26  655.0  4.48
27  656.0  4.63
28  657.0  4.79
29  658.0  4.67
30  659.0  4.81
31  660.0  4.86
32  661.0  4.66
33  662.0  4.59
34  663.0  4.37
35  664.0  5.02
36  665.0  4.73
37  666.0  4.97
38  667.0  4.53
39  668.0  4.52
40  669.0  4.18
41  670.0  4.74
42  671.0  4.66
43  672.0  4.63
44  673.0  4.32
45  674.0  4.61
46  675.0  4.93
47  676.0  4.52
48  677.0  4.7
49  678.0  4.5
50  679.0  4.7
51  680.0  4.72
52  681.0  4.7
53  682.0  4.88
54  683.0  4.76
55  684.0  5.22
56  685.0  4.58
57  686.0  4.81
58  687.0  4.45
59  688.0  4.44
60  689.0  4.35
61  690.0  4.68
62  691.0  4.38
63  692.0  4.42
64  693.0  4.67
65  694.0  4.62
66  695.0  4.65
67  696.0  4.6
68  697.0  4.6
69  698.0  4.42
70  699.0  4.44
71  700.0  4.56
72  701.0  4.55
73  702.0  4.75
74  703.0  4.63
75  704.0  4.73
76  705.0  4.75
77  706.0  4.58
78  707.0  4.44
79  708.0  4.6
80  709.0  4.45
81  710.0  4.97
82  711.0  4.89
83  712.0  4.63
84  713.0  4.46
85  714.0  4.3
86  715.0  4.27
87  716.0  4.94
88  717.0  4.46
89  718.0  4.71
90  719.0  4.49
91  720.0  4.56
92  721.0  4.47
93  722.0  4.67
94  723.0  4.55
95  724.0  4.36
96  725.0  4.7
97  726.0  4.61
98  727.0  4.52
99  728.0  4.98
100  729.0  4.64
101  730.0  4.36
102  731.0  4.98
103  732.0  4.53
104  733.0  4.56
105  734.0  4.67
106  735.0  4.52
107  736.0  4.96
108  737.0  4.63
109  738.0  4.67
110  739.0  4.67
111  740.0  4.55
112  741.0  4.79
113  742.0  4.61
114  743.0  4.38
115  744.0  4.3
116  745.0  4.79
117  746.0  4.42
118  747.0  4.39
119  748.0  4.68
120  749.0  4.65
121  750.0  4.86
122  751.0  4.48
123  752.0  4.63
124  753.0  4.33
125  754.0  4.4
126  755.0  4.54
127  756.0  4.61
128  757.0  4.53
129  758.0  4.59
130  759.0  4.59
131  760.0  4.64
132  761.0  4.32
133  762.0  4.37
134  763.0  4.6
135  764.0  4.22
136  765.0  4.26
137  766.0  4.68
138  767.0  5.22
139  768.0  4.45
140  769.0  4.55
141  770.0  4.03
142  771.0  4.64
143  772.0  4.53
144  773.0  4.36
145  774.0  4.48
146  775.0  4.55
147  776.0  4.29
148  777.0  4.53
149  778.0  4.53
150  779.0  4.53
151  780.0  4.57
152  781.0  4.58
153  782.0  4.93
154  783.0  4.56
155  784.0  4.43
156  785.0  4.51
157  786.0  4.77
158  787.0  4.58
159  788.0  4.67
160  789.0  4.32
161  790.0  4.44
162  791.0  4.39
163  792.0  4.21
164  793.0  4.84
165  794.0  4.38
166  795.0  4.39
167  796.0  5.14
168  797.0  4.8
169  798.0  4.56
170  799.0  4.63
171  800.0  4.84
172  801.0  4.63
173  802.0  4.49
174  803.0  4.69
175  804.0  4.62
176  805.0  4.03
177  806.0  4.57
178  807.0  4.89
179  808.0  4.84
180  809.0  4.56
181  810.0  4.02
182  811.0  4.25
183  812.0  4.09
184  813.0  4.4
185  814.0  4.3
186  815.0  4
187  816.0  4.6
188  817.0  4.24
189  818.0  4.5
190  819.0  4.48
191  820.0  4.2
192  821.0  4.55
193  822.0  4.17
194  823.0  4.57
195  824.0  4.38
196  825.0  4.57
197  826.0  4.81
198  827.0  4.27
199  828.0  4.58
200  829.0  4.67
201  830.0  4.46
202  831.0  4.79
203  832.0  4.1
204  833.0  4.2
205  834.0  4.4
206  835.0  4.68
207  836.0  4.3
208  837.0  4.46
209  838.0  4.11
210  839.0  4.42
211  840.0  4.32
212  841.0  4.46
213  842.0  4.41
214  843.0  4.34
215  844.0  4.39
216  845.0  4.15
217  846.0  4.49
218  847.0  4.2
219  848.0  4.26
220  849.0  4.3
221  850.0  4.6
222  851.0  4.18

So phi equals 4.58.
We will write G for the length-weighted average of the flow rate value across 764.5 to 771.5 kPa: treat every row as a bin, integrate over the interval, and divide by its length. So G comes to 4.55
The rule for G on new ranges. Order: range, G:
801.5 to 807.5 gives 4.55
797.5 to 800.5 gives 4.68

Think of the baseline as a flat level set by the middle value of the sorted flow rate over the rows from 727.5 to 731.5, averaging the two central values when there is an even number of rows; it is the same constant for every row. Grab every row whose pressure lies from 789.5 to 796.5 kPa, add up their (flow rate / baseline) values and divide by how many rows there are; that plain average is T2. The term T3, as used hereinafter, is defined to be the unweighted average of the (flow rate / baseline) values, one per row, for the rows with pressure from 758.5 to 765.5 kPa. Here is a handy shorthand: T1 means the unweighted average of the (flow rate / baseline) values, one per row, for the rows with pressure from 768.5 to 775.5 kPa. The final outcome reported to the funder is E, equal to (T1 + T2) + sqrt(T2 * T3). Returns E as 2.80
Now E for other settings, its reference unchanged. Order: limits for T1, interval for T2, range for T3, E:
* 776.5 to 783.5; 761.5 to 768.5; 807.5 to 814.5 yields 2.83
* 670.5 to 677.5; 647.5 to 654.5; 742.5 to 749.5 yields 2.84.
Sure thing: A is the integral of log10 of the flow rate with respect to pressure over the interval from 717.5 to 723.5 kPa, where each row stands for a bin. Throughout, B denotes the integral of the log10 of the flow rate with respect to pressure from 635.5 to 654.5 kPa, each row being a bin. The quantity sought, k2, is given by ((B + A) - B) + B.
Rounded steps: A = 4.0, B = 12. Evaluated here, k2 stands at 16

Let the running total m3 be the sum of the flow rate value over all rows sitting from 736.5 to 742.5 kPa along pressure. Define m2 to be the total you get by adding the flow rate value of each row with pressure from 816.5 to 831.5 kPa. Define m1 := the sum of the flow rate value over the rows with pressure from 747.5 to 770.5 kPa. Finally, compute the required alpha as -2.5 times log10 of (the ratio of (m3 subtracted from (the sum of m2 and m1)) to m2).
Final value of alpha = -0.82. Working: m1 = 104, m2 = 67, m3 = 28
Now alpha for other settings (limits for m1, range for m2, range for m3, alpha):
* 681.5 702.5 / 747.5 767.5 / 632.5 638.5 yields -0.61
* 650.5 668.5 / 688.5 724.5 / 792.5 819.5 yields 0.28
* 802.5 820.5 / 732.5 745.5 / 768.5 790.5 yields 0.44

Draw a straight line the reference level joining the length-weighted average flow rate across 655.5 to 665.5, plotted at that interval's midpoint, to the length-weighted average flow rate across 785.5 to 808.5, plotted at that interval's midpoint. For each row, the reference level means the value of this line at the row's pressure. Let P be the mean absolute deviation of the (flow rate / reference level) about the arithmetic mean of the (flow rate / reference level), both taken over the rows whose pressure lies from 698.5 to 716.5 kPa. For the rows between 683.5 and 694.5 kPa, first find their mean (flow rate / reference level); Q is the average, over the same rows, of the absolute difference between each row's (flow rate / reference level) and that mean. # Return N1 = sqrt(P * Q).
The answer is 0.0362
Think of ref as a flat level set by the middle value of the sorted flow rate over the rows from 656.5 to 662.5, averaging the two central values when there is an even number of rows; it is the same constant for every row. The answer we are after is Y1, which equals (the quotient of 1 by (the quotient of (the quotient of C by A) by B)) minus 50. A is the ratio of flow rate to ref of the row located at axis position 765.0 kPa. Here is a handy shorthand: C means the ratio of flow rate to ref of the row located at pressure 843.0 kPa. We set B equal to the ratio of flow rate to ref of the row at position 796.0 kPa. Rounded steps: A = 0.90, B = 1.087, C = 0.92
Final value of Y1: -48.9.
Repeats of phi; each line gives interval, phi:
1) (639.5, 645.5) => 4.55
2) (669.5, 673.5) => 4.59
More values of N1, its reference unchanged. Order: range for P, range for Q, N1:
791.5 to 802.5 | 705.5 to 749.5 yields 0.0377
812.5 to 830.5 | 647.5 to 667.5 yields 0.0358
